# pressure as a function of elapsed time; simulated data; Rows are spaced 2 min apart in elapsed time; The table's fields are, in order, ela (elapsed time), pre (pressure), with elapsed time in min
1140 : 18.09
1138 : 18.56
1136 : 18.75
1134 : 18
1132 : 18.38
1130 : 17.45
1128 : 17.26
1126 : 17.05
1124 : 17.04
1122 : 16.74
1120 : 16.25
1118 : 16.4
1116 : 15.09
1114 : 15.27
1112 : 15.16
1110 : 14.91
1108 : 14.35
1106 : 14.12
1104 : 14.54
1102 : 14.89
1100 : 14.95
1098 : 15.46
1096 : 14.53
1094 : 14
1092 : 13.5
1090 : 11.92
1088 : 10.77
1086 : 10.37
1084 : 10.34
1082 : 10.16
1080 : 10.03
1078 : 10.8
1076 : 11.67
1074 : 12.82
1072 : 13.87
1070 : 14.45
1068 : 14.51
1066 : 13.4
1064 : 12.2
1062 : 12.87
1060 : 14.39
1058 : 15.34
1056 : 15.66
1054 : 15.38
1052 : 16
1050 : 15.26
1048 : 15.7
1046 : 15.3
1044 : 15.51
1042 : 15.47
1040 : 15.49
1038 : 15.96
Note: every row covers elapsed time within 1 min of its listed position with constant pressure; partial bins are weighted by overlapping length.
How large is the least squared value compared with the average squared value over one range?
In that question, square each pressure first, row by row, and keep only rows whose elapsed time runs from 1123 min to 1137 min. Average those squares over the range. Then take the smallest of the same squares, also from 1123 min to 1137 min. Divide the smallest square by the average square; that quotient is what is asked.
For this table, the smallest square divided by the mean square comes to 0.93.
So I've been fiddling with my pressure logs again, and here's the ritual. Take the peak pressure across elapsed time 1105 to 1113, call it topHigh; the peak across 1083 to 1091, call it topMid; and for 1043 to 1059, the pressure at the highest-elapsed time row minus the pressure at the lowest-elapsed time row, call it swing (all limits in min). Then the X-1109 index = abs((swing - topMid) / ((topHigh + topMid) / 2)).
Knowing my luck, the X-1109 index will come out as 0.89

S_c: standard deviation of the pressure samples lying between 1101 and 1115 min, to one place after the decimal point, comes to 0.4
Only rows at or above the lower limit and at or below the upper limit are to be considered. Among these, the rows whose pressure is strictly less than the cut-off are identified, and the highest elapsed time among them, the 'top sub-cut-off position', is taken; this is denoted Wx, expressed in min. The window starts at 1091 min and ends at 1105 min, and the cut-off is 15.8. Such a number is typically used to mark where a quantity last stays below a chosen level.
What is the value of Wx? 1104 min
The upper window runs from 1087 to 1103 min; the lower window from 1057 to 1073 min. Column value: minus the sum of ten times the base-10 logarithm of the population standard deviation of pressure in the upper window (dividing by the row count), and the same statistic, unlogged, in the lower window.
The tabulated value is -2.8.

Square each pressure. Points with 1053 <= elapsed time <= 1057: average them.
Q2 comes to 241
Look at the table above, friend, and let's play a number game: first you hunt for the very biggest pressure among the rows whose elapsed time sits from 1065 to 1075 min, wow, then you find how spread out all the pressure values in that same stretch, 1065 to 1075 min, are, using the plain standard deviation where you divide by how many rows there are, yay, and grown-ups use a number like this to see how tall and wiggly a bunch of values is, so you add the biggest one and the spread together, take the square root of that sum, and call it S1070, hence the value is 3.89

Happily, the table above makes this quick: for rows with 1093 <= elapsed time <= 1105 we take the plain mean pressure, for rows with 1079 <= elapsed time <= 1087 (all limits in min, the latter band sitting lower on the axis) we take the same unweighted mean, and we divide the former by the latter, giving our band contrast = 1.44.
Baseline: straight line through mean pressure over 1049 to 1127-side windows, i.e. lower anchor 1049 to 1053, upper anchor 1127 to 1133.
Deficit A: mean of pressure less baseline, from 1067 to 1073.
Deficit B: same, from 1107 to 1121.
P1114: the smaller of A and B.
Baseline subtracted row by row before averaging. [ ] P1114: -1.9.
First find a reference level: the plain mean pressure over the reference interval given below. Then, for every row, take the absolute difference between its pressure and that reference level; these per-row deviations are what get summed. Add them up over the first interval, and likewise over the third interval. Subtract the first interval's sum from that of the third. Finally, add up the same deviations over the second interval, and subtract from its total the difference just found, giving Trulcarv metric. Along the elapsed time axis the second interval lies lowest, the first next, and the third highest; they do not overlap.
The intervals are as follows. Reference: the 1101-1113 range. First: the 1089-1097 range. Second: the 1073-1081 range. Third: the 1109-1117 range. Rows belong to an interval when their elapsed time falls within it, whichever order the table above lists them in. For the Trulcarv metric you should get 16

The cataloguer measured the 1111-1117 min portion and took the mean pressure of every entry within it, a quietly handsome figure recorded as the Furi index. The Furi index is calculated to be 15.2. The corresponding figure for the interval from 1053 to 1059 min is 15.5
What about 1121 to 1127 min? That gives 16.9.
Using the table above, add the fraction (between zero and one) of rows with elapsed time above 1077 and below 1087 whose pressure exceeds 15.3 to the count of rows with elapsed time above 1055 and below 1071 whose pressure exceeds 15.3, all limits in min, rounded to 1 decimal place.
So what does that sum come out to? 2.0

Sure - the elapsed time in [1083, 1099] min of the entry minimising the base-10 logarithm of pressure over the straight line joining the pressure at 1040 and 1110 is 1084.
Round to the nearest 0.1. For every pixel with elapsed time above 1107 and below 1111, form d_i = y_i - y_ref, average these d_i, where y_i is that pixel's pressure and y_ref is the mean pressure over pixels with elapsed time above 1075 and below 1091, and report 3.9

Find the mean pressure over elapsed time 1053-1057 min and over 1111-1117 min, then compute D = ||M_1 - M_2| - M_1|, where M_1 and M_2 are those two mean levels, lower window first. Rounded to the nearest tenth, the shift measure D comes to 15.2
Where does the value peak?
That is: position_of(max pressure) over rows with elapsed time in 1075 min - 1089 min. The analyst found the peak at 1076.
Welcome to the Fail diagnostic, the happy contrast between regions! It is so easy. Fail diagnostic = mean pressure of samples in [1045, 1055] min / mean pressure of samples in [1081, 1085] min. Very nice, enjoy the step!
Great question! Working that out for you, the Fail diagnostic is 1.51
